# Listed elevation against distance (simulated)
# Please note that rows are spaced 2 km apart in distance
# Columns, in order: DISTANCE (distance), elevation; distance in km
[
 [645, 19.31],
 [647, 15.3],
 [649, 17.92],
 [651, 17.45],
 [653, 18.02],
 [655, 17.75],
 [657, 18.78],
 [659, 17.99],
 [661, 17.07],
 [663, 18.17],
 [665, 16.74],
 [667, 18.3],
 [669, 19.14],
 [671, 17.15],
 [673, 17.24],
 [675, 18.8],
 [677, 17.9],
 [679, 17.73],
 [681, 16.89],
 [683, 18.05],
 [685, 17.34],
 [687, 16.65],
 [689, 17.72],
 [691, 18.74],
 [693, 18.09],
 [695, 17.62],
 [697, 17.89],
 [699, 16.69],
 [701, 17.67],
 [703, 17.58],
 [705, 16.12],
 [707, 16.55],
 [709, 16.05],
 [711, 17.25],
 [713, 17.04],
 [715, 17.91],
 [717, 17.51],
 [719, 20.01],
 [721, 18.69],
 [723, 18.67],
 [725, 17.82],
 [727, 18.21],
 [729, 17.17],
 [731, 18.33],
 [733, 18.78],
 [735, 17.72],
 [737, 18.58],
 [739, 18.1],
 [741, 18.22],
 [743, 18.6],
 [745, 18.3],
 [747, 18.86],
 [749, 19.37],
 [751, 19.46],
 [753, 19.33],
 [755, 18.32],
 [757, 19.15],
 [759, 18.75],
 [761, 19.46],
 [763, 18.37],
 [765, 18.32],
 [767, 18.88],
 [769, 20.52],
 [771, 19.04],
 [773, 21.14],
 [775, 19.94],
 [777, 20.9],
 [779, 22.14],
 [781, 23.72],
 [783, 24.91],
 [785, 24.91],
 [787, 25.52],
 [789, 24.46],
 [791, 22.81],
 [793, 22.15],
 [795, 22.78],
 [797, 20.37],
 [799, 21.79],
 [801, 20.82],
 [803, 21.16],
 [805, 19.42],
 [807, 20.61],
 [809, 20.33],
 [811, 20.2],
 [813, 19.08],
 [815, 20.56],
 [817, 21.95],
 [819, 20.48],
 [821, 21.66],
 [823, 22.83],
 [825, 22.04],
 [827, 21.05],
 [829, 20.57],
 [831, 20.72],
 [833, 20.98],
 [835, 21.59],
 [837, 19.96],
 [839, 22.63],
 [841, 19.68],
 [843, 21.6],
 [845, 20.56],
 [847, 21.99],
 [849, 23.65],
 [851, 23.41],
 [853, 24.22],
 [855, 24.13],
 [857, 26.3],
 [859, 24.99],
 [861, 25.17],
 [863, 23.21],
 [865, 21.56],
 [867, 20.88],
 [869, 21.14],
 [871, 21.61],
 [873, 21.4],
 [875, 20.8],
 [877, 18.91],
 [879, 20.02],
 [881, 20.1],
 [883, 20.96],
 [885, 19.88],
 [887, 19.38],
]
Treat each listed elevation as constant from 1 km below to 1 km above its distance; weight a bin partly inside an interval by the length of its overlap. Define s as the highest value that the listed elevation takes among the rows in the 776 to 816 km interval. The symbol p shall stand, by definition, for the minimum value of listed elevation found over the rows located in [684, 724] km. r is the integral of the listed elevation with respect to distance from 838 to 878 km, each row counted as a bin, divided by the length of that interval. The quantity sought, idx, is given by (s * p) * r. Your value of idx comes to 9172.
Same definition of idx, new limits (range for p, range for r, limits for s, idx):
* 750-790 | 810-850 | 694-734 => 7768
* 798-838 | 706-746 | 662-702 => 6564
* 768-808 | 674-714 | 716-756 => 6636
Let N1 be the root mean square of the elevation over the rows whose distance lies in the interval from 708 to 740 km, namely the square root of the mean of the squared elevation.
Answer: 18.0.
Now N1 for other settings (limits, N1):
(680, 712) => 17.3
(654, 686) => 17.8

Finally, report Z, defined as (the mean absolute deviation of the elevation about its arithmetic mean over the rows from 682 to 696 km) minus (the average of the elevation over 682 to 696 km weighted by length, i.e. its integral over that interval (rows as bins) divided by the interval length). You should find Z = -17.3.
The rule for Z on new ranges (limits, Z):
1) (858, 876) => -20.9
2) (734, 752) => -18.1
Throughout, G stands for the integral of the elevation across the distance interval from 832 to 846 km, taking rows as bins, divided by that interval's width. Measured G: 21.0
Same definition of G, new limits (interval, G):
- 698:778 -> 18.4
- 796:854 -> 21.2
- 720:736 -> 18.2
